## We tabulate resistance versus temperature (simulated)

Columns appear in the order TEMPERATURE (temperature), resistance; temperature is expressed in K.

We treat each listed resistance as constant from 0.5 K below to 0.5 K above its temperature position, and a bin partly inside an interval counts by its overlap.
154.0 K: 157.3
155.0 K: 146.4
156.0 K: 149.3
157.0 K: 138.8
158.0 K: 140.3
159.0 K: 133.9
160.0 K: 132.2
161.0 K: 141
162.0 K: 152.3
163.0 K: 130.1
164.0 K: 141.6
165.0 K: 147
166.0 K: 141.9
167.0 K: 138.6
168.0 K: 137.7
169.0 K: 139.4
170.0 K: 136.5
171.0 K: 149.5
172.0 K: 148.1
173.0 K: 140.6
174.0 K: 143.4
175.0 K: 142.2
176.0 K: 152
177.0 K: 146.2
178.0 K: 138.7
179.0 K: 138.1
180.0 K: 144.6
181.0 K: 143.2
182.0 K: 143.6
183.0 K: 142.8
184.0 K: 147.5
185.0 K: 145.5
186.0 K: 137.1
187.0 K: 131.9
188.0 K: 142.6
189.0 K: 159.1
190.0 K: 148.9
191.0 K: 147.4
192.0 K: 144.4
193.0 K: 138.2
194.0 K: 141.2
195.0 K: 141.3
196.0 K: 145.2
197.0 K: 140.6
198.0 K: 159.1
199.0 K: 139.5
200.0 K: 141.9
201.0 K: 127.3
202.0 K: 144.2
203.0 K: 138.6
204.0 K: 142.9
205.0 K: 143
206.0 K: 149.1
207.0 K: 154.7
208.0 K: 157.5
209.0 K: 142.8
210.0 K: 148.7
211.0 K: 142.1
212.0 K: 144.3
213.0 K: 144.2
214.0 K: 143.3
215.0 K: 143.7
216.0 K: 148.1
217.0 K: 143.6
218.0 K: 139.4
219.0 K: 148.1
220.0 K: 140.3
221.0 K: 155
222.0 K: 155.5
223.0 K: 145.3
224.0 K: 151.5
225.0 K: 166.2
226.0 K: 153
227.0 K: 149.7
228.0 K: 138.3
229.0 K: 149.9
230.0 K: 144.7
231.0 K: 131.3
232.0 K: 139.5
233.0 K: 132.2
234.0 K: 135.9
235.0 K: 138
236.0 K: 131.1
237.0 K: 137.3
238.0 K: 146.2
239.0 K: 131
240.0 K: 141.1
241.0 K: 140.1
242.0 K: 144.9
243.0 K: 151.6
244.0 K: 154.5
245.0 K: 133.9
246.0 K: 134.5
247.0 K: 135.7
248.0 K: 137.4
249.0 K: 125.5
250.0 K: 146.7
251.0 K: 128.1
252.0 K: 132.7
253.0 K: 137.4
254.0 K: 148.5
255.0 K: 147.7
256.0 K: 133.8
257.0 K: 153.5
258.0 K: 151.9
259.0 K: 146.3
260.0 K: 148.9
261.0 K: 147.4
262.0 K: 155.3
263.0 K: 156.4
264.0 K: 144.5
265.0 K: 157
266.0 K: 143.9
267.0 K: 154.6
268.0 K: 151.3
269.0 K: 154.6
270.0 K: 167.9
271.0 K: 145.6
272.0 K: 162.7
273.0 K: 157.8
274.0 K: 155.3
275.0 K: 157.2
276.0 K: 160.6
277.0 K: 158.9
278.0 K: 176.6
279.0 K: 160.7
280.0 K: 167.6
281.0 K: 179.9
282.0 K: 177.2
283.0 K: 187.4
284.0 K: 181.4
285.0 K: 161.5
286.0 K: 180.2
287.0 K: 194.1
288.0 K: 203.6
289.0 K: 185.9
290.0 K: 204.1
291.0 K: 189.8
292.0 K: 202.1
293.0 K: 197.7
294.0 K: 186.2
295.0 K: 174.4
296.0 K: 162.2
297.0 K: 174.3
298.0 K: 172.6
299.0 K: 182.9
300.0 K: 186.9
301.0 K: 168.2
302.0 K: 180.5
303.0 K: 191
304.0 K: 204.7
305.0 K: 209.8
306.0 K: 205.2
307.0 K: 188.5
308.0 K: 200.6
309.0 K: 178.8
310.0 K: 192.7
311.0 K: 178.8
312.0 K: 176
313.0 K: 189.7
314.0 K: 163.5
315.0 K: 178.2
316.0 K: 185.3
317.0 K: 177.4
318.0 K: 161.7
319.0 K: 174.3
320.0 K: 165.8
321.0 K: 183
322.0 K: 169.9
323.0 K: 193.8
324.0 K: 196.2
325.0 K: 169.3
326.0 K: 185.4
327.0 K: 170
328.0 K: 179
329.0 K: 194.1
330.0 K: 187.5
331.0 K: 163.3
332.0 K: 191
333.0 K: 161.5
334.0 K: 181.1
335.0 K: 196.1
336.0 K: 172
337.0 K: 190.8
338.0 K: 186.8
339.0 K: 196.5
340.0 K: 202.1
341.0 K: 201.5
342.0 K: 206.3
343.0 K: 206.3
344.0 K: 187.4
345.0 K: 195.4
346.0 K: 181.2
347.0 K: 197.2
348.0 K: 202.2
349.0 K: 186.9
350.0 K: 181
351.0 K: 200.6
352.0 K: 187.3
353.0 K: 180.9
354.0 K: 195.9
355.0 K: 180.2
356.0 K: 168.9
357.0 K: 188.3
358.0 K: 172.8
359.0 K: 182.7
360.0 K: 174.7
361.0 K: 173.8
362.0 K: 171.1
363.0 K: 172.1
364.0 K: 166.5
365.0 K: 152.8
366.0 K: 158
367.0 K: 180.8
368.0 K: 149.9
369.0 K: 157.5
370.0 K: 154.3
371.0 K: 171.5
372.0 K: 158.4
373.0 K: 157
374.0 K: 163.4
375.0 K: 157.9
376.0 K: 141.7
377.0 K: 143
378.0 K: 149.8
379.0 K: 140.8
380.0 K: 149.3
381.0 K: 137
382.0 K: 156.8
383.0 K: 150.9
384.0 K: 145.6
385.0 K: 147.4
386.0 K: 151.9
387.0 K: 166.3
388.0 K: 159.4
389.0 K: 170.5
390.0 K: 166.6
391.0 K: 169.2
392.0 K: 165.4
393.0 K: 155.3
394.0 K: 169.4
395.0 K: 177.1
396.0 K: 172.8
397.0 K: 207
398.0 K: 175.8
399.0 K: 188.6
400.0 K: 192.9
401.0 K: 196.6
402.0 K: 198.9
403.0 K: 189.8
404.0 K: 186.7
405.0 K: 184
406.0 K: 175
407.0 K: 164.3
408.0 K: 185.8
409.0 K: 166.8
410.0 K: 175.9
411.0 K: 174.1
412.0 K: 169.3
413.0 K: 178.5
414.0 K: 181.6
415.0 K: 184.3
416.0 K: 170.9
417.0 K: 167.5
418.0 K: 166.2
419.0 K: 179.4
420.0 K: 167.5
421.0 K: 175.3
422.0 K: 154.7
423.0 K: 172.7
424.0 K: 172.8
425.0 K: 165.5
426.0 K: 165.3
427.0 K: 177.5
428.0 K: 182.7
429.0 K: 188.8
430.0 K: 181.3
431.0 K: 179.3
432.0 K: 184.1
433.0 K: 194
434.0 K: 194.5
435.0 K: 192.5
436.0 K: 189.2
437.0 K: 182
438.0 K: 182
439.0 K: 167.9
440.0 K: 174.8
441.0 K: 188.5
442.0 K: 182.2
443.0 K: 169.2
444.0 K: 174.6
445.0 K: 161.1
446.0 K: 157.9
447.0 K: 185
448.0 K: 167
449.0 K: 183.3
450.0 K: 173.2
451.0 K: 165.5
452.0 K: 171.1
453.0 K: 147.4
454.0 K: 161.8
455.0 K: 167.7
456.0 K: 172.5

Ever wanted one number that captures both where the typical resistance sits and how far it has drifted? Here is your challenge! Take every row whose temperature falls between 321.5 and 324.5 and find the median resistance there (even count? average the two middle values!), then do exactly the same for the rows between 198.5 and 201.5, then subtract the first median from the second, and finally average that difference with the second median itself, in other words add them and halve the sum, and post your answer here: 43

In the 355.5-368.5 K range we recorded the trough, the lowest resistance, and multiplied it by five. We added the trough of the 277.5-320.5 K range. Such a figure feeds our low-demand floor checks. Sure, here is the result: 910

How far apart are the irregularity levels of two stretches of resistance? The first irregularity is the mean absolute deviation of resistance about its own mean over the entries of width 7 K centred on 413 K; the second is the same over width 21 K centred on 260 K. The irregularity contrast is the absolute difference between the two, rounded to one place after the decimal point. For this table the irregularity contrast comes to 2.5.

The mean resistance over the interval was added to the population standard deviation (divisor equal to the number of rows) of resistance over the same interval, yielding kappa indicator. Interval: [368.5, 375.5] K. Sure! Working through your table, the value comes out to 165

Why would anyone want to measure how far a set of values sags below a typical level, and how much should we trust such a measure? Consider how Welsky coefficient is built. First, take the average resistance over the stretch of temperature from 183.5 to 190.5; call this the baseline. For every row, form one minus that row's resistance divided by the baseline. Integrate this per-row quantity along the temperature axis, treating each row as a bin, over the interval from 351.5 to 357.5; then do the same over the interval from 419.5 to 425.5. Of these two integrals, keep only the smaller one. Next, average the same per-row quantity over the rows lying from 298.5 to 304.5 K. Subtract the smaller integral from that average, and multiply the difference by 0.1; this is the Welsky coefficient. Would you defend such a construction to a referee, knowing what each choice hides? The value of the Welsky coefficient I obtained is 0.13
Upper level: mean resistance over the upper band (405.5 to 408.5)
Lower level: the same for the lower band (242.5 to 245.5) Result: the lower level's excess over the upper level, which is -28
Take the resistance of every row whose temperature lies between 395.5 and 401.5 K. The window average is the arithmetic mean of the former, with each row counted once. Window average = 189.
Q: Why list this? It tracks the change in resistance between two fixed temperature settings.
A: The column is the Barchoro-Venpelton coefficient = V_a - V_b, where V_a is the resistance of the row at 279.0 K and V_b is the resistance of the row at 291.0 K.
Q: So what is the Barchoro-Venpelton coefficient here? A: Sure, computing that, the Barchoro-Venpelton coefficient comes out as -29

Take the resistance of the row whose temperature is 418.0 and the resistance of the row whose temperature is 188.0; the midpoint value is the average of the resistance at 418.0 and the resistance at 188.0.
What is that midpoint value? 154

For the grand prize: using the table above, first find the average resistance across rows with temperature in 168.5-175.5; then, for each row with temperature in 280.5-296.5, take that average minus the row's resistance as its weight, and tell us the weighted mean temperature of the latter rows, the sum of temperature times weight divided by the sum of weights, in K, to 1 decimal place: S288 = 288.6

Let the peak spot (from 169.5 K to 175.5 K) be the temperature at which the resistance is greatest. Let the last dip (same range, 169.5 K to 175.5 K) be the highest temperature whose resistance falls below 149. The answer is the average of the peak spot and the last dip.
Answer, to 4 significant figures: 173.0 K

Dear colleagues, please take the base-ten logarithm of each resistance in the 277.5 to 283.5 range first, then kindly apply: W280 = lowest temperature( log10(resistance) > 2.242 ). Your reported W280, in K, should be 278.0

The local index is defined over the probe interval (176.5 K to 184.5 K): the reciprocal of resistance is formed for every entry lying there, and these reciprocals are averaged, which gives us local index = 0.0070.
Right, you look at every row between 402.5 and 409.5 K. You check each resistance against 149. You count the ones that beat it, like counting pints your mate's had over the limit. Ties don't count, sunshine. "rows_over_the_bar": 7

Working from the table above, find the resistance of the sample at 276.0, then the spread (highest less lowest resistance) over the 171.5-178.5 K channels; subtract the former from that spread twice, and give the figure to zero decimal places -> -308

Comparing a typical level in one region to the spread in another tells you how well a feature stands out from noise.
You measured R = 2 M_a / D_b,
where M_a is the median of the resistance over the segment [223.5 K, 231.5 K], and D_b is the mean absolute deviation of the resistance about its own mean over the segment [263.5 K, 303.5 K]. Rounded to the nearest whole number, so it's 21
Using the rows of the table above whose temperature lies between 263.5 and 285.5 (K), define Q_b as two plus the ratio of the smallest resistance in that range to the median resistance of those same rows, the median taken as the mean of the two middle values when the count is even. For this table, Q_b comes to 2.901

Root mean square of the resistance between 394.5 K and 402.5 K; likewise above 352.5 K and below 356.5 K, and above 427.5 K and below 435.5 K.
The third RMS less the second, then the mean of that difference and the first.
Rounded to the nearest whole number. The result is 97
